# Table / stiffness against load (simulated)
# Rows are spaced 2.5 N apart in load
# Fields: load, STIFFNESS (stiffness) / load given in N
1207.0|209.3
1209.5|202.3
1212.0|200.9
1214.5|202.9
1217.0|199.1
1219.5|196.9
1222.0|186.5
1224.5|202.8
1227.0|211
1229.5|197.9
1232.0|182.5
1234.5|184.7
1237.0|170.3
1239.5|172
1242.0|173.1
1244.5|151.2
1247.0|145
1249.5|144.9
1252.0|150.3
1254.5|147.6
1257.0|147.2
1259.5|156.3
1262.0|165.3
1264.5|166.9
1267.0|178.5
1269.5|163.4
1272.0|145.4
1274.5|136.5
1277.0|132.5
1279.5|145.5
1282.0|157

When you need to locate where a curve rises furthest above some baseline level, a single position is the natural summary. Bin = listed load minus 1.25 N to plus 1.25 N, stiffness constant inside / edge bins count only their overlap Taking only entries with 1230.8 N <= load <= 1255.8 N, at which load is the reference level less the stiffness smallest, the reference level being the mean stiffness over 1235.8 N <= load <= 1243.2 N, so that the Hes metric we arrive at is 1234.5 N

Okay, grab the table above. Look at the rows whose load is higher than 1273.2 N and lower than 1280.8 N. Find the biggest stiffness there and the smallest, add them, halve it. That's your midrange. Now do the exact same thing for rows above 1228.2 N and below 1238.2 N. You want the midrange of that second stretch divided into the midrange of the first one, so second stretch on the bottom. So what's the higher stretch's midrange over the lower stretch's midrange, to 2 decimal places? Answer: 0.76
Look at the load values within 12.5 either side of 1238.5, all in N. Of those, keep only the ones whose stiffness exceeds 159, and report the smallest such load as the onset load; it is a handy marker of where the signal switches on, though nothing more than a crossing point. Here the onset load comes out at 1227.0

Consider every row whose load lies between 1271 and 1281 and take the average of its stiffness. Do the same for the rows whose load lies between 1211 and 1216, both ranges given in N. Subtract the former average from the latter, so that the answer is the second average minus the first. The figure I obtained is 62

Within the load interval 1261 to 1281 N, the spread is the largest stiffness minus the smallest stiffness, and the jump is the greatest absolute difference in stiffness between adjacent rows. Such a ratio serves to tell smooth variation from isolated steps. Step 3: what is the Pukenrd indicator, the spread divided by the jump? 2.6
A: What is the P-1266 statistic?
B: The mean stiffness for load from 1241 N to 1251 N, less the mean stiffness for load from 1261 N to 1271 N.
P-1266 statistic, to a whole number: -15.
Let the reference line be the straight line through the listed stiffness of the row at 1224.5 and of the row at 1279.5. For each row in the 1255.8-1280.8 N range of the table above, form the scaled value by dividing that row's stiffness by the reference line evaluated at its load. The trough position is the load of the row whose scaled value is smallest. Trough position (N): 1257.0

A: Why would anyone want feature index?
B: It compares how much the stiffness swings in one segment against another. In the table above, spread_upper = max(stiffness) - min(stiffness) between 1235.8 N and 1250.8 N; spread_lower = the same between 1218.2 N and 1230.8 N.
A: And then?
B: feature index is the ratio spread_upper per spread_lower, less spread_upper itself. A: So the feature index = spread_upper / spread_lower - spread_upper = -27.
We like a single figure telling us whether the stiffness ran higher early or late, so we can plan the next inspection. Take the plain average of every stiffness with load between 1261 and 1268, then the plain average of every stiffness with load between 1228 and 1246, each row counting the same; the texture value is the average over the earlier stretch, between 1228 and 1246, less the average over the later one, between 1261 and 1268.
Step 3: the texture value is 6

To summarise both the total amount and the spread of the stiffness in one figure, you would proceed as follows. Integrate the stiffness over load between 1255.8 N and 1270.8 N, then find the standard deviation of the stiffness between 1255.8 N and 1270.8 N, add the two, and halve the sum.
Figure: 1227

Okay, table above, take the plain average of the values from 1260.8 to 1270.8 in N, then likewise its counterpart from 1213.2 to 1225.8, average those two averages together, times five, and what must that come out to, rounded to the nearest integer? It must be 915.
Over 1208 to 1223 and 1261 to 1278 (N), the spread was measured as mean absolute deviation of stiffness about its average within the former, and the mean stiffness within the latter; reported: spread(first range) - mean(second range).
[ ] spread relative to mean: -151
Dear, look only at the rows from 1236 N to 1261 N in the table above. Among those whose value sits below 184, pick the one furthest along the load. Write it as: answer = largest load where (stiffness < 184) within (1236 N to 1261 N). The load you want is 1259.5 N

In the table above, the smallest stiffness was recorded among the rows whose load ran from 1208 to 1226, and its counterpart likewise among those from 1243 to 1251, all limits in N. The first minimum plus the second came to 331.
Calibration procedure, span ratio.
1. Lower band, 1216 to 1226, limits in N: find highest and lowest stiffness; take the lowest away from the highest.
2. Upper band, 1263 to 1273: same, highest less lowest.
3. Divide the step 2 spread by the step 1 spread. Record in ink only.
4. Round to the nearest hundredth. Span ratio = 2.03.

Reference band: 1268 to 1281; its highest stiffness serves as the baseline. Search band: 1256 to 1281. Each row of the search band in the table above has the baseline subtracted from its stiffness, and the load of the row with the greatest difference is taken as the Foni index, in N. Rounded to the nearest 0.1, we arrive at 1267.0 N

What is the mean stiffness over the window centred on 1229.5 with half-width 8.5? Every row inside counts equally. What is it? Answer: 191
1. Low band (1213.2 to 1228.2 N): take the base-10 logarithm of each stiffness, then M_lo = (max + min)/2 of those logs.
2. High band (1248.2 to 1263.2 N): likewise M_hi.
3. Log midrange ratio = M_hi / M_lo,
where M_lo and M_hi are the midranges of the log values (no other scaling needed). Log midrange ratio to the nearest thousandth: 0.953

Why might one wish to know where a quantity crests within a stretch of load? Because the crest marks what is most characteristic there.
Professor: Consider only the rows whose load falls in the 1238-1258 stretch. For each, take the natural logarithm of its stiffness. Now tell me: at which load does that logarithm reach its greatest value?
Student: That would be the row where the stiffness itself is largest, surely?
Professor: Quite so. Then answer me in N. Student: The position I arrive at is 1242.0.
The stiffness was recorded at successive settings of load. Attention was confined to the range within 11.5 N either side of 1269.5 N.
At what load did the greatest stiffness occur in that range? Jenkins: 1267.0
